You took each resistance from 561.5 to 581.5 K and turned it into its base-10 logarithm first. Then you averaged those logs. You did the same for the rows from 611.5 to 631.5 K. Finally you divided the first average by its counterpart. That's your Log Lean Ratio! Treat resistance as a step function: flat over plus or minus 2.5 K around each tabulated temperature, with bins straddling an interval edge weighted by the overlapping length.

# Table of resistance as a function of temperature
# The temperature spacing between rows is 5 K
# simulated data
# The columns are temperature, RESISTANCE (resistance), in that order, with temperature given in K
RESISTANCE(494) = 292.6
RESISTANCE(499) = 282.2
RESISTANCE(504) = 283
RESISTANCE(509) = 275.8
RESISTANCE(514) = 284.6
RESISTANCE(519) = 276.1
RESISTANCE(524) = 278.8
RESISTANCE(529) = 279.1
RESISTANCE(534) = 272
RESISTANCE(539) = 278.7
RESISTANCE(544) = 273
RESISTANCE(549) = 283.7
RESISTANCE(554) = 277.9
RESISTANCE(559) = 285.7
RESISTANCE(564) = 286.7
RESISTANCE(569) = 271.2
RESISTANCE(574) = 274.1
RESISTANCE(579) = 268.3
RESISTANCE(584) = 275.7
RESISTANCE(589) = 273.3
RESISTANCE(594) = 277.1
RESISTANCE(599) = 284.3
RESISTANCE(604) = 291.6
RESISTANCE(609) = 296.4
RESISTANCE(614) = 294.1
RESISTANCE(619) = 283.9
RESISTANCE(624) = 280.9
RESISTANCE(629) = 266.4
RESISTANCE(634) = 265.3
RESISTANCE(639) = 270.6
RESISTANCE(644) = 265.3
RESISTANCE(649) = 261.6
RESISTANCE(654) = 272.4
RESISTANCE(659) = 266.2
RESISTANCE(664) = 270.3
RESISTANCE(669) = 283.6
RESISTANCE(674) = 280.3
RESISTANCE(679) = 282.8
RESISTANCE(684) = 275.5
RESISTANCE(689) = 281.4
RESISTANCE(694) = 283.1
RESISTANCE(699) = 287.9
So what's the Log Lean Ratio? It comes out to 1.00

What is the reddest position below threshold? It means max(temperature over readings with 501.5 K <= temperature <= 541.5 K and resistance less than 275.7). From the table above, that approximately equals 534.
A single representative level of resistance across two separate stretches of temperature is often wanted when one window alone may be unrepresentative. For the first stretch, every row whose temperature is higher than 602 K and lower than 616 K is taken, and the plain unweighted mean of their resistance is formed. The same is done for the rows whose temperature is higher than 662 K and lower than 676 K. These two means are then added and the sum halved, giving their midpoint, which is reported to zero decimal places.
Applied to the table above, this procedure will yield 286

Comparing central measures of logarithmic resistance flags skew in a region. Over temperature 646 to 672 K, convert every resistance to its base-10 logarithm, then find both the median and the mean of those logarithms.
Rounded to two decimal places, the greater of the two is 2.43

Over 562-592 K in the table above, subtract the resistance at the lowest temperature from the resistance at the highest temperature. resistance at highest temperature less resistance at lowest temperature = -13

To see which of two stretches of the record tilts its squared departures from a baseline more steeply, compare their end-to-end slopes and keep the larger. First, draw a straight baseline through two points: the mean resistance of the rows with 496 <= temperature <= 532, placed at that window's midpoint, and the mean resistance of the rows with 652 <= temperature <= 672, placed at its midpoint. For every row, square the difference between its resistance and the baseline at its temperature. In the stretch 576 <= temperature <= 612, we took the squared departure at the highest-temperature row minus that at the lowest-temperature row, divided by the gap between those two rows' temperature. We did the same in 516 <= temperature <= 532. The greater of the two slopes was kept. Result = 12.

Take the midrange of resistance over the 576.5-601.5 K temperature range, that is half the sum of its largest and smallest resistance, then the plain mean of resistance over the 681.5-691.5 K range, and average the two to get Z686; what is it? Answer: 277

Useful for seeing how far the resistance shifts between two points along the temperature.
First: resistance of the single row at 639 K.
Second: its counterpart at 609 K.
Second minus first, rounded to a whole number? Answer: 26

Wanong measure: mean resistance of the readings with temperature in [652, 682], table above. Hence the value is 276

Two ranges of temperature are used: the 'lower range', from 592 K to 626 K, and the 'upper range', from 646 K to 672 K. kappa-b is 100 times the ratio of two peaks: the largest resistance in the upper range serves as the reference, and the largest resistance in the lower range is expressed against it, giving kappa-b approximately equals 104.5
